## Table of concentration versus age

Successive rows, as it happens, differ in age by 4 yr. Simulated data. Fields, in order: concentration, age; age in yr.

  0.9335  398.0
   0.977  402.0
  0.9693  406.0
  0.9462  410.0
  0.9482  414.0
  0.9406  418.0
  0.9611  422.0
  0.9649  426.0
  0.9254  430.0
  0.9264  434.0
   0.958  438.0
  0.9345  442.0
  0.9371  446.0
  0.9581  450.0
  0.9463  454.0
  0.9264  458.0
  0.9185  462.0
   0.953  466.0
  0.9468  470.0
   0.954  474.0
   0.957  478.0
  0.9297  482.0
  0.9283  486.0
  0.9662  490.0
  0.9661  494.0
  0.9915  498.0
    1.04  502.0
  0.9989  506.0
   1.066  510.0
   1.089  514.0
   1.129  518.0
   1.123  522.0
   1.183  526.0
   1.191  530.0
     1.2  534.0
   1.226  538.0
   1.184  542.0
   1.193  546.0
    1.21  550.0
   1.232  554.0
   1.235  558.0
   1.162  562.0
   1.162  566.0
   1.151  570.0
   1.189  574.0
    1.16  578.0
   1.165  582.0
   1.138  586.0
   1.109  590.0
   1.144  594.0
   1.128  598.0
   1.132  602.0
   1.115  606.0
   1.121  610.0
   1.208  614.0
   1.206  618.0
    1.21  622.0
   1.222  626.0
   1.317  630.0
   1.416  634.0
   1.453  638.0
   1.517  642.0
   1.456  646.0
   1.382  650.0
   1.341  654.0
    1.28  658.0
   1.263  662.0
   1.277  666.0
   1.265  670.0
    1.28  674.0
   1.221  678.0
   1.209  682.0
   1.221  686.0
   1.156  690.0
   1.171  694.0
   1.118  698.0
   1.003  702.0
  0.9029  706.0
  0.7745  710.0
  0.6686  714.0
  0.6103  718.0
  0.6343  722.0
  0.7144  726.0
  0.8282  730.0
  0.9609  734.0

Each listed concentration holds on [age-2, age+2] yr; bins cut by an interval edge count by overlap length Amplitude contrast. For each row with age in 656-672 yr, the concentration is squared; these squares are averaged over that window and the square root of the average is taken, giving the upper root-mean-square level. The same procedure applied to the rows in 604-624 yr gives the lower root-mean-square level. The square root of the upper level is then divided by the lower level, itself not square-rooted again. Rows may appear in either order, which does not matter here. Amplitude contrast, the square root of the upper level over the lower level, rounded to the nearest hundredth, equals 0.96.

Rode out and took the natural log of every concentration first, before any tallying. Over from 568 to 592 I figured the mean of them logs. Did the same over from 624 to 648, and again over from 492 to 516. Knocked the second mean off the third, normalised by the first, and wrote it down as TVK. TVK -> -2.2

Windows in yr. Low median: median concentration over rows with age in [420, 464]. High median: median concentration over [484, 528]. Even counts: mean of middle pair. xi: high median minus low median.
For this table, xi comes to 0.10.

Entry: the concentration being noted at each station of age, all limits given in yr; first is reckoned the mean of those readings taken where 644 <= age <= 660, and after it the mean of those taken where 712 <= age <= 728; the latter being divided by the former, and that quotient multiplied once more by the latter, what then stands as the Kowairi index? 0.32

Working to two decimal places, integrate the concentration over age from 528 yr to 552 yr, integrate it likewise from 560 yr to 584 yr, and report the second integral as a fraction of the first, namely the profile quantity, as 0.97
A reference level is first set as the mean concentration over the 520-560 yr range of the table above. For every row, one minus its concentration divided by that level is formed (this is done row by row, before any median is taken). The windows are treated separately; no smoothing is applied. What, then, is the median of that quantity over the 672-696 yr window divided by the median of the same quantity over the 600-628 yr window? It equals 2.1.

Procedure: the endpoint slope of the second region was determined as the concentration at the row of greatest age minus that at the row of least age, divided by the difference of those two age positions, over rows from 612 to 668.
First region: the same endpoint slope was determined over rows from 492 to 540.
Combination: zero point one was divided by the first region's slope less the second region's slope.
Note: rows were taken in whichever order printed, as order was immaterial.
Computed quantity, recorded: 22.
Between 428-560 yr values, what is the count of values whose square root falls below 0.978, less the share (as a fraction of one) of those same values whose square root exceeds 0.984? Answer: 12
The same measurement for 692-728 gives 6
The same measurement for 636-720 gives 3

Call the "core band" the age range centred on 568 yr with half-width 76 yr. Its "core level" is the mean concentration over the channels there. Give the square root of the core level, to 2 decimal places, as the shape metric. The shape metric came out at 1.08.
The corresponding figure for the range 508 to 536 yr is 1.07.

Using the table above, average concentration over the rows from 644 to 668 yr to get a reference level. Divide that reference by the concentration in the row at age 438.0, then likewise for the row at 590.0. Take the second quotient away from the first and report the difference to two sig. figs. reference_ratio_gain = 0.19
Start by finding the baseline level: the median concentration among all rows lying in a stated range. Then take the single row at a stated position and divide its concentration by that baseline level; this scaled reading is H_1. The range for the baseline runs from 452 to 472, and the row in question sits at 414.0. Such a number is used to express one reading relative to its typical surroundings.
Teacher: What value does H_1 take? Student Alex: 1.00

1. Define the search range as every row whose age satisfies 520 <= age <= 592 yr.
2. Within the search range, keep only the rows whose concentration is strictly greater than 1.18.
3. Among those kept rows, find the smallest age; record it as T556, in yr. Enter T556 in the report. 526.0 yr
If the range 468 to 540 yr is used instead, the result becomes 526.0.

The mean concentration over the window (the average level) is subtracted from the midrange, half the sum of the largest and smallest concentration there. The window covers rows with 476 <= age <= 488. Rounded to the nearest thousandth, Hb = 0.004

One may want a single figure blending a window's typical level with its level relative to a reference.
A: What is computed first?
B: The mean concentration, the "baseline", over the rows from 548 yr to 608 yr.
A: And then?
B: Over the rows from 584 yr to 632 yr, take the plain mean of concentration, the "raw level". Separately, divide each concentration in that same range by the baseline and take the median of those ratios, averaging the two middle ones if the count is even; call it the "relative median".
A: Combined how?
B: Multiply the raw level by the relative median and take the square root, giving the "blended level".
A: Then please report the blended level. 1.07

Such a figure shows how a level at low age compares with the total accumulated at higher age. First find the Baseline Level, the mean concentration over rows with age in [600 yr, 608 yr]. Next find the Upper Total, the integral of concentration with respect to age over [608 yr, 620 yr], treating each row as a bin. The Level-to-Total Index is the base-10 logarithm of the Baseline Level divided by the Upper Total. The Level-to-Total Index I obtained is -1.1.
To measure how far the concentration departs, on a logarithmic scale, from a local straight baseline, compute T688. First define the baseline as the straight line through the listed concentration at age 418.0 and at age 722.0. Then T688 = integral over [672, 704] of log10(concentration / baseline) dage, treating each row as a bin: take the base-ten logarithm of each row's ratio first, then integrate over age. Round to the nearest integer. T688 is 8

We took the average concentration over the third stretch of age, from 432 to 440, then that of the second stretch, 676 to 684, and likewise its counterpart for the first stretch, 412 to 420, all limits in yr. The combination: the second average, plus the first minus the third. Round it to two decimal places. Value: 1.22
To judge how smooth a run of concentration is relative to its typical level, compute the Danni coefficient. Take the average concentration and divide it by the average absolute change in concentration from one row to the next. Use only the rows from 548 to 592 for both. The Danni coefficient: 49.5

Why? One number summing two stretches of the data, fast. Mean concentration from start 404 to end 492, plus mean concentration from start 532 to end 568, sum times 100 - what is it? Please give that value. 215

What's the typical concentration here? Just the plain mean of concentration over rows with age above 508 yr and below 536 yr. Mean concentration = 1.1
